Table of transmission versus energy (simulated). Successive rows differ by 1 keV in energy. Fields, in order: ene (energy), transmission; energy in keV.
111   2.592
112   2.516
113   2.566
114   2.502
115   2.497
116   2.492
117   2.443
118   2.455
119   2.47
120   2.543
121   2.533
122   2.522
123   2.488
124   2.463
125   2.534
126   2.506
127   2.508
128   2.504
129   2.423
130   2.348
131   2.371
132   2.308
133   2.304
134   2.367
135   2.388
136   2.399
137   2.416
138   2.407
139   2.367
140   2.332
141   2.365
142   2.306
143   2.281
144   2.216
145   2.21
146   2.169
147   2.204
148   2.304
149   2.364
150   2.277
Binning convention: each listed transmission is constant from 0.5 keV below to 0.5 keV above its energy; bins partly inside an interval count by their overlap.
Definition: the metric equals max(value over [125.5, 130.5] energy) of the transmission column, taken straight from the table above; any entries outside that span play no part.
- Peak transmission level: 2.508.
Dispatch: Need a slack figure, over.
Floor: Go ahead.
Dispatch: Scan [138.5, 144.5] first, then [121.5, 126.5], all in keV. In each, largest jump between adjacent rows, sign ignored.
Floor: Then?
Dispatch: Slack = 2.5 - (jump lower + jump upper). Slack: 2.36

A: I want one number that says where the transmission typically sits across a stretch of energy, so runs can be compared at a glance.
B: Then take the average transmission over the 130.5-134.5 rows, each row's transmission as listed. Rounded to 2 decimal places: 2.34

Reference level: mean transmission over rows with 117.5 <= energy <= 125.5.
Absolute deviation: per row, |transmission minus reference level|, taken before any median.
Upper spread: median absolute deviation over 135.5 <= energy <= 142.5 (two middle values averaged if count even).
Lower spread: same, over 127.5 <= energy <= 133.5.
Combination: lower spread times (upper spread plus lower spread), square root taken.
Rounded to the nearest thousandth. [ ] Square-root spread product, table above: 0.197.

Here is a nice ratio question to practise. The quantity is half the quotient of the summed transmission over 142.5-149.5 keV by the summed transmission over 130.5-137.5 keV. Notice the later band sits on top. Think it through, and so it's 0.48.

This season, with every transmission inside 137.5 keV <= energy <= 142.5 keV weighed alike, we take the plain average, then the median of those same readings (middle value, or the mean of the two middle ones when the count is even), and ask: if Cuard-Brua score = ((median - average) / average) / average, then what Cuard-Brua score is 0.0017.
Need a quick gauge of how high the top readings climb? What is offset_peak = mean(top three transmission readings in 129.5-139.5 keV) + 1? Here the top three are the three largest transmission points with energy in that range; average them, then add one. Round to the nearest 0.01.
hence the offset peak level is 3.41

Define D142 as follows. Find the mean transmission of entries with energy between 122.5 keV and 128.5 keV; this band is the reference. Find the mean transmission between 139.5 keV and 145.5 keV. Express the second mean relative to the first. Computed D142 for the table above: 0.914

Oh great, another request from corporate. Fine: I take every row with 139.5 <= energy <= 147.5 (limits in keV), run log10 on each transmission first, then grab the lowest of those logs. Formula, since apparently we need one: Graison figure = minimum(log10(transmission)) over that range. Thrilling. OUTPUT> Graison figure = 0.336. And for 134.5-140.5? 0.368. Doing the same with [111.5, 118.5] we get 0.388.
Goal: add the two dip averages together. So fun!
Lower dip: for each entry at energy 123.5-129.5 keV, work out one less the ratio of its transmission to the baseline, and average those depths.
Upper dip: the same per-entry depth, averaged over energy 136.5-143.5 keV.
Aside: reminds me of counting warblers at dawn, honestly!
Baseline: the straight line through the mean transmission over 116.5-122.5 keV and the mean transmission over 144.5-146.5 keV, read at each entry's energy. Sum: -0.076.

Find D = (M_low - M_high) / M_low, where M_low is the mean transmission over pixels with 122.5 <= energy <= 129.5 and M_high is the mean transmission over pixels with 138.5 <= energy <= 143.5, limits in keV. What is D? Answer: 0.064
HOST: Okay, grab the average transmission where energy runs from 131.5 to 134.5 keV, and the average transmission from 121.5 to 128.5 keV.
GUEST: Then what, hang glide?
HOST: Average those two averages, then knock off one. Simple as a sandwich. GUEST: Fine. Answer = 1.41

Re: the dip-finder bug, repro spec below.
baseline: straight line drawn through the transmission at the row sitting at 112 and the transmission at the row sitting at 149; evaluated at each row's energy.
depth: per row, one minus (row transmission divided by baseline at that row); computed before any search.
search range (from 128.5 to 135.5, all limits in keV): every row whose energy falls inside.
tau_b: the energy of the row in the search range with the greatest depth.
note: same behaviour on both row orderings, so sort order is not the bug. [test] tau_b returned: 133 keV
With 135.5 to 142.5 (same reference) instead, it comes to 142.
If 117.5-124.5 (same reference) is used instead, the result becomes 118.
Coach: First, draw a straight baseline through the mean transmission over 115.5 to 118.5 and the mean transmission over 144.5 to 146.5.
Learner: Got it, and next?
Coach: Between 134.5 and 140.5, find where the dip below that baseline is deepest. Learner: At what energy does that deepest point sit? 140 keV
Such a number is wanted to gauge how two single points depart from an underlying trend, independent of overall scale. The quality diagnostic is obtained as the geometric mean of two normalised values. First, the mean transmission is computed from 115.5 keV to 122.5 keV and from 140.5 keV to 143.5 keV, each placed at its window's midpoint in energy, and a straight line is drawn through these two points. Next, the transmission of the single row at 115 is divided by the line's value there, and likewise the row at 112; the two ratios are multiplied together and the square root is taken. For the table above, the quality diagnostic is 0.99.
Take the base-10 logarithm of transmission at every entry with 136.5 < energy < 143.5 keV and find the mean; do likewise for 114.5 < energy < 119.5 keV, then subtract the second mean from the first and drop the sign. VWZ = 0.021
